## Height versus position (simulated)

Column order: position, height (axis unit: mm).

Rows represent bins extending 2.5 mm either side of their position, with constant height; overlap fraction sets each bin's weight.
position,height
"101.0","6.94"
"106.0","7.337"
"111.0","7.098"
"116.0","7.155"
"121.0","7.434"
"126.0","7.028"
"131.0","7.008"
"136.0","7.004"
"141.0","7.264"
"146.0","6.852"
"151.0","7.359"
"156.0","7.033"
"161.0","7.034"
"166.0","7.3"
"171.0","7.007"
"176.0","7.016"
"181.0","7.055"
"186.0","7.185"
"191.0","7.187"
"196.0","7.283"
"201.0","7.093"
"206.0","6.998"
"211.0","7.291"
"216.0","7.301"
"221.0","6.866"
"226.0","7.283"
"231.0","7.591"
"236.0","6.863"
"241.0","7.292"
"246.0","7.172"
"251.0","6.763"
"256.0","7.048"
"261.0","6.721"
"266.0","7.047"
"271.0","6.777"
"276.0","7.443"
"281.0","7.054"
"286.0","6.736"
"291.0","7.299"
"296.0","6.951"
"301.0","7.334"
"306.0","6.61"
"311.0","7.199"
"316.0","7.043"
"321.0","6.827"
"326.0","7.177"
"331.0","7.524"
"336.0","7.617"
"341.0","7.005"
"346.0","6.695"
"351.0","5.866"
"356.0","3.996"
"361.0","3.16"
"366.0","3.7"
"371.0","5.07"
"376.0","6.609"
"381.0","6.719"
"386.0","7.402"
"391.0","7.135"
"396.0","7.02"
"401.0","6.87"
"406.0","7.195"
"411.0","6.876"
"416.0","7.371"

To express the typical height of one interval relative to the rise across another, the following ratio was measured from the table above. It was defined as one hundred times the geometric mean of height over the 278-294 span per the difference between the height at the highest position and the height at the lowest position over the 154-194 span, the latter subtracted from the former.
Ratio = 4562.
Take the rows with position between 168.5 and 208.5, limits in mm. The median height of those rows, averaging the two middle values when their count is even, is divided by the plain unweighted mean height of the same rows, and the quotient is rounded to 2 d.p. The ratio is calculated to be 1.00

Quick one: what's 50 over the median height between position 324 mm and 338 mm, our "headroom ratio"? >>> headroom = 6.65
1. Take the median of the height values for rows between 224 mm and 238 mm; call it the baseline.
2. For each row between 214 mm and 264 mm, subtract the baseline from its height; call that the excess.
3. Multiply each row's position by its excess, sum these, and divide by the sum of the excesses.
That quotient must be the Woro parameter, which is 248.1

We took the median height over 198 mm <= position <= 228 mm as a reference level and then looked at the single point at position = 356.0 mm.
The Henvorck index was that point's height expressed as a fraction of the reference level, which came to 0.56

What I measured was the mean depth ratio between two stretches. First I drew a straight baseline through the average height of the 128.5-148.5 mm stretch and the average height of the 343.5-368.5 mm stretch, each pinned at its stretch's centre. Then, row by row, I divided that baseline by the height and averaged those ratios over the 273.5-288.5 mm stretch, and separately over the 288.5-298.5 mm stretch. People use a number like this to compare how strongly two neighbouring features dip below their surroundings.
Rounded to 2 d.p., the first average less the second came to 0.02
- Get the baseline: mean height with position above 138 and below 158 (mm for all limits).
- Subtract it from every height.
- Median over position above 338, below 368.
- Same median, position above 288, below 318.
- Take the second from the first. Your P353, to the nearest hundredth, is -2.19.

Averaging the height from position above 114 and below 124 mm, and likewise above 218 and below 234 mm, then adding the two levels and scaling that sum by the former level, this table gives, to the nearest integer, 106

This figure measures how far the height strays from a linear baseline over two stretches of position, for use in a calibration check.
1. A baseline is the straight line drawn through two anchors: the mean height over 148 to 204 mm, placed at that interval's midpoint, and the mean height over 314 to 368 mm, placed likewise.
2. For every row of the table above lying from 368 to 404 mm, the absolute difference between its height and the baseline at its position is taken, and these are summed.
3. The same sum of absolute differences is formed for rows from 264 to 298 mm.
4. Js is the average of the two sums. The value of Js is 6.1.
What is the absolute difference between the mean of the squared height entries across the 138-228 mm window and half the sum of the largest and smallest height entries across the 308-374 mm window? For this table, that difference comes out 45.5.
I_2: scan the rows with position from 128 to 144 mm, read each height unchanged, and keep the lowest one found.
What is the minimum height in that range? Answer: 7.004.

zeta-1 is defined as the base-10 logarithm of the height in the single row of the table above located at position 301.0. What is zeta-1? 0.865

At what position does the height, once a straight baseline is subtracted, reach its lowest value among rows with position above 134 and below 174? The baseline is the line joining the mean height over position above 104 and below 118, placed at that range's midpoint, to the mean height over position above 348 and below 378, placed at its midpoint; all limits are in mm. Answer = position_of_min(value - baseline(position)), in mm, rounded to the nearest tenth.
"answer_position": 146.0 mm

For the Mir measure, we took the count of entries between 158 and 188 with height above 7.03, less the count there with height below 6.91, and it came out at 4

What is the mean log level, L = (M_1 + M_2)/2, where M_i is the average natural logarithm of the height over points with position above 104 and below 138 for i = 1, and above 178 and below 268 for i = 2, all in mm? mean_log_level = 1.96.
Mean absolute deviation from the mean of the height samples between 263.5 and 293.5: 0.21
